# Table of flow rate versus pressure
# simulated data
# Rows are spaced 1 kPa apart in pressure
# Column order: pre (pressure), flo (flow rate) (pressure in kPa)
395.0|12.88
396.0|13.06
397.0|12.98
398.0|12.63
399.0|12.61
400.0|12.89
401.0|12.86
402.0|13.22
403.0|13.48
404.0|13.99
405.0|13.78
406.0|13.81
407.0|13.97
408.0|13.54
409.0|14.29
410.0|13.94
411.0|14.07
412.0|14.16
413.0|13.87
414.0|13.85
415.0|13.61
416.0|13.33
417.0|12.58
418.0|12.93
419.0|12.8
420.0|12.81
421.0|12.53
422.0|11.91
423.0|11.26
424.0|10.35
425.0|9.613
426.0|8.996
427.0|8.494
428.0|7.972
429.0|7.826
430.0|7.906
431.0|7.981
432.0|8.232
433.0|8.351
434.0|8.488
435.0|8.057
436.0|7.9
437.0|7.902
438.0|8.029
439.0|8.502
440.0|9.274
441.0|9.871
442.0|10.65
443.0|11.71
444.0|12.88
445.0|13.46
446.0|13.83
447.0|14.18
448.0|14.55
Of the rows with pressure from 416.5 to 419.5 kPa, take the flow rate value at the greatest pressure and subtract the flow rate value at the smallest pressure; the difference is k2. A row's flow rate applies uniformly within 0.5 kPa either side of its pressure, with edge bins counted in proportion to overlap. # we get 0.2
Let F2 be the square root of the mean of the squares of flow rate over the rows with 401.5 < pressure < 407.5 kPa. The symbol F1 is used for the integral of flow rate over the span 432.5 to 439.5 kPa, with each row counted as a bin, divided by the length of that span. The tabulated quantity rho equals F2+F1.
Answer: 22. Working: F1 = 8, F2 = 13.7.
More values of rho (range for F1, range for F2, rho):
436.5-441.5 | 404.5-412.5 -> 23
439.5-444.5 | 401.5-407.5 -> 25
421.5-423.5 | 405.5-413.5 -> 26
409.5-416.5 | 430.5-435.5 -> 22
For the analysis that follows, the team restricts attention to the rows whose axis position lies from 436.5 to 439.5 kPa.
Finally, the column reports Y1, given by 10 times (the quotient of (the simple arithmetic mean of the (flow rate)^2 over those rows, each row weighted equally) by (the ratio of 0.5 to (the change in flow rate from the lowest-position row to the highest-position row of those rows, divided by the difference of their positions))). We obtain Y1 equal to 398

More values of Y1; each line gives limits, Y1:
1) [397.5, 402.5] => 487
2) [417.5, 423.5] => -1025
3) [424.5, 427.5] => -916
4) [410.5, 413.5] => -394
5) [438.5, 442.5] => 1322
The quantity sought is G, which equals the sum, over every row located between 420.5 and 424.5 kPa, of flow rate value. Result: 46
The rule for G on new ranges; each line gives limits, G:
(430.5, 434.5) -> 33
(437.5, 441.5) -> 36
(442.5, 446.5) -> 52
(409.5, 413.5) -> 56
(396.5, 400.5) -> 51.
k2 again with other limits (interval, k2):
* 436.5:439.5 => 0.6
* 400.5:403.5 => 0.6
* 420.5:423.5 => -1.3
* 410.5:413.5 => -0.2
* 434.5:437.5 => -0.2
